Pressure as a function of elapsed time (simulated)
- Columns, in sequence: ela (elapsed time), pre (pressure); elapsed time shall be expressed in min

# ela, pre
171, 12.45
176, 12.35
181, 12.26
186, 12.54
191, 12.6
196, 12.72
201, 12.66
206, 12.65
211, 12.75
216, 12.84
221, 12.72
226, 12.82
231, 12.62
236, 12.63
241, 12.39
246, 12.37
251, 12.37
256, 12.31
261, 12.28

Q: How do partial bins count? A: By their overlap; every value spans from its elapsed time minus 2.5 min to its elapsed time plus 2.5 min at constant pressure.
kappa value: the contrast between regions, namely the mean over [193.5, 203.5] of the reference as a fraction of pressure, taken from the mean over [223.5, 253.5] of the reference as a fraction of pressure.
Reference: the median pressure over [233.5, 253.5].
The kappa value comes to 0.01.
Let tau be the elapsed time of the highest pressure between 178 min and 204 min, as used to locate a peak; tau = 196 min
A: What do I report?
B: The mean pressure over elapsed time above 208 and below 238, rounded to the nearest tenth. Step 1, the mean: 12.7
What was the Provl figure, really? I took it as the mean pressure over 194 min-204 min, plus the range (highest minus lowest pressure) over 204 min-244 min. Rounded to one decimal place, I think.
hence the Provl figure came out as 13.1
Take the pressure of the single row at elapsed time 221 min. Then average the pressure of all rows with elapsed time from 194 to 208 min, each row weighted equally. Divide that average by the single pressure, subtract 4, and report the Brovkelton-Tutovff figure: -3.00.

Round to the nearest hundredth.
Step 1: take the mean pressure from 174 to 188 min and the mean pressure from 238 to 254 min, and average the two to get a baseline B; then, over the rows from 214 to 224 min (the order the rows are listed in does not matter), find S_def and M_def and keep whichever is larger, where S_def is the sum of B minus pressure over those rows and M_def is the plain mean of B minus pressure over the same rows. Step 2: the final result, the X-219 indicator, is -0.40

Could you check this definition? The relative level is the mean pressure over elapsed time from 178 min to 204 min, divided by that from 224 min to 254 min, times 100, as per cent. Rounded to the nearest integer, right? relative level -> 100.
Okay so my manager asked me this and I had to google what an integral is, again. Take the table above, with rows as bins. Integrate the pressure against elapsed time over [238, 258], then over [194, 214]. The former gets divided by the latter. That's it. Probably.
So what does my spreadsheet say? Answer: 0.97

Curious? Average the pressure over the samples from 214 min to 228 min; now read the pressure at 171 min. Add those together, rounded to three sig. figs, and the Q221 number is 25.2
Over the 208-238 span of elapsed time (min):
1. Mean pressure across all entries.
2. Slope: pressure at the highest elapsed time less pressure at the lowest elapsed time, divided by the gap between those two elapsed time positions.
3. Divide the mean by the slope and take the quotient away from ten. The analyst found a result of 2662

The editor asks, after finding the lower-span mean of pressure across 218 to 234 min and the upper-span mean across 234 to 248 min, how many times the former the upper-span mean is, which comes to 0.98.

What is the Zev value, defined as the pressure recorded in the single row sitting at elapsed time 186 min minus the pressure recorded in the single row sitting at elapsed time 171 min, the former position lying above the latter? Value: 0.1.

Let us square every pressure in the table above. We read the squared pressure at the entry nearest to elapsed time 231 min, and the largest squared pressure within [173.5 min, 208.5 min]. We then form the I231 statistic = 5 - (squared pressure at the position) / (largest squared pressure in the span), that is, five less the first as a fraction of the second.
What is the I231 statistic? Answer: 4.02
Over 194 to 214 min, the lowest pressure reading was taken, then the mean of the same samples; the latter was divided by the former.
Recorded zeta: 1.00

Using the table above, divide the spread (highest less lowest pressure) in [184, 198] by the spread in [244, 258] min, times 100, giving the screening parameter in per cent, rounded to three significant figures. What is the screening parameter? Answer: 300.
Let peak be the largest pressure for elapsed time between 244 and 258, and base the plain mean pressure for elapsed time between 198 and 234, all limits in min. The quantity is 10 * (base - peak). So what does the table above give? 3.5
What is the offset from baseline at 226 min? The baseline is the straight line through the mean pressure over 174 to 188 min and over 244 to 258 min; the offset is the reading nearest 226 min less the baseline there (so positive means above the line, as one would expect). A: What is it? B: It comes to 0.46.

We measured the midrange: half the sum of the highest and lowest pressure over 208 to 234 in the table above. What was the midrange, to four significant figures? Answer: 12.73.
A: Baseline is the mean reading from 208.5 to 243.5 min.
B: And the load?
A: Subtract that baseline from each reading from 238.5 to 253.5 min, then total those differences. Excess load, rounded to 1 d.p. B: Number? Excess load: -0.9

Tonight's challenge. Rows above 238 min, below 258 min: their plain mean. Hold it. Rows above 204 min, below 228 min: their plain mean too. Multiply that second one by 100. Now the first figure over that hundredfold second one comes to 0.0097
